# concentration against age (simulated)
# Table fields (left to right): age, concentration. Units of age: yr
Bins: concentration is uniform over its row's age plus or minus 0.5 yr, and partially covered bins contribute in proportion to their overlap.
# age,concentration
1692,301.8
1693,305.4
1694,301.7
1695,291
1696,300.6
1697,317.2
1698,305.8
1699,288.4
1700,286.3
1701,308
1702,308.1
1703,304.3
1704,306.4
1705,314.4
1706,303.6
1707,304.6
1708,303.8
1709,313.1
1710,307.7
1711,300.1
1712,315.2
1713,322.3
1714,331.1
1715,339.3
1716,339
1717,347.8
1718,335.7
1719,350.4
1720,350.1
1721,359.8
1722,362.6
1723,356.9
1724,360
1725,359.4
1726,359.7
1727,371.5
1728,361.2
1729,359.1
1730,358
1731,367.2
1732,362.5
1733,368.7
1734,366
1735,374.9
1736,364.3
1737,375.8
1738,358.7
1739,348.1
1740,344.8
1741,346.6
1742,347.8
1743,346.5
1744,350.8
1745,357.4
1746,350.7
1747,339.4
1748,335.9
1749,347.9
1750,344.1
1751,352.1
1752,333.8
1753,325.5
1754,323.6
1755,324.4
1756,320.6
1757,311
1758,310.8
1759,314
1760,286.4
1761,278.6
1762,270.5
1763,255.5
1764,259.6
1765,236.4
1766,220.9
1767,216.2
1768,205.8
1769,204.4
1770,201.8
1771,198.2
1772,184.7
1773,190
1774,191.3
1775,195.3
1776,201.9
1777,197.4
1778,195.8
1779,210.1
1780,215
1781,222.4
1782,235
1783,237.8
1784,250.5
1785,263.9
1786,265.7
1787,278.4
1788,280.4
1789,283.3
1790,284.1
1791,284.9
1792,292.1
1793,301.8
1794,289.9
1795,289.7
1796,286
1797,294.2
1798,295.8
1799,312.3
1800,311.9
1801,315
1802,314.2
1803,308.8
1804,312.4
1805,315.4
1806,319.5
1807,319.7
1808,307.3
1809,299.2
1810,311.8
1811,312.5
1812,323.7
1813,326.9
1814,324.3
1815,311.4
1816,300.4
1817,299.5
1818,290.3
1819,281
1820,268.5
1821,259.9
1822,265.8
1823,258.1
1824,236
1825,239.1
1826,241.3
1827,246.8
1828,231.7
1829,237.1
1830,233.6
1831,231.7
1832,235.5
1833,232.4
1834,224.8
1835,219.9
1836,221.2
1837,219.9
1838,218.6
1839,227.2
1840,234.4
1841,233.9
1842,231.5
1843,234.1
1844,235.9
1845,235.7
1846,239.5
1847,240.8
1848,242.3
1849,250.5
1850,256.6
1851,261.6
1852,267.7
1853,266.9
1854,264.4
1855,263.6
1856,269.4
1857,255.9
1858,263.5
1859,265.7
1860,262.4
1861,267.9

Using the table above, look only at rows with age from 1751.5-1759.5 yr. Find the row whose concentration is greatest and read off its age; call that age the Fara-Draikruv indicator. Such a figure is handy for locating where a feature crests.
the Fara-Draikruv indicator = 1752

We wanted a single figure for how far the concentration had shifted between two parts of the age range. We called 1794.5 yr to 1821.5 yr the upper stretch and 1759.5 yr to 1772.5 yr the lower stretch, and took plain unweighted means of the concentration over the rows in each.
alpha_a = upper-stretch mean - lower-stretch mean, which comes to 72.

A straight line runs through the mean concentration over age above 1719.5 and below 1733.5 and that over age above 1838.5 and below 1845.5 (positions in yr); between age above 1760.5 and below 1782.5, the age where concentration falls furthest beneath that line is 1772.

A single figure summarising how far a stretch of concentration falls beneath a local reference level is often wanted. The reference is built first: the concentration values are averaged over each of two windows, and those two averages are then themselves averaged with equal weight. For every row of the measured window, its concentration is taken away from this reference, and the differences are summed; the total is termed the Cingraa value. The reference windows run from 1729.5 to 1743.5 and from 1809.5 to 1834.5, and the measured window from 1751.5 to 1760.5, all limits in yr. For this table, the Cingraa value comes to -23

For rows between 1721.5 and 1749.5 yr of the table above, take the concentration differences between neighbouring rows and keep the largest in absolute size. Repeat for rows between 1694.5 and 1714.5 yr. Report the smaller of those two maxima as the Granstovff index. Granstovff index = 17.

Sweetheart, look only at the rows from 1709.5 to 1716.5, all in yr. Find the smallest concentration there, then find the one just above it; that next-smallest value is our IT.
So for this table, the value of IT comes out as 307.7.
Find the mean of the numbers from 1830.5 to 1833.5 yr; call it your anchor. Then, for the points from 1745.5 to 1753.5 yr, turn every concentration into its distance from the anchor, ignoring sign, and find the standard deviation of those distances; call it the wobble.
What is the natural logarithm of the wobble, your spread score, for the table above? 2.2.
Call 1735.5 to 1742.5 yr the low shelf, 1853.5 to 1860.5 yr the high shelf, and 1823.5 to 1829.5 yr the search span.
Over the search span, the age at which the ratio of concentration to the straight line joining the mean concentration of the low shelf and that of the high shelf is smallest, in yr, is 1828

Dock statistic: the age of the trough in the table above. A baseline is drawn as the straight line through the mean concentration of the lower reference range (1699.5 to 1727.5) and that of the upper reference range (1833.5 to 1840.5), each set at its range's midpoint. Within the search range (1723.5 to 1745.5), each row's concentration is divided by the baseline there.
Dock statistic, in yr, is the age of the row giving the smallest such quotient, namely 1724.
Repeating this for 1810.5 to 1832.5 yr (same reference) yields 1828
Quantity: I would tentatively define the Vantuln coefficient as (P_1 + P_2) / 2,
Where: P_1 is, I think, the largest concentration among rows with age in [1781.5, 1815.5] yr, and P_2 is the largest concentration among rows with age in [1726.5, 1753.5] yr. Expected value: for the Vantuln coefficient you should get 351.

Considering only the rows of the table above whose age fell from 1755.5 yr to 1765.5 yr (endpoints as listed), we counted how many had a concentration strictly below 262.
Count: 3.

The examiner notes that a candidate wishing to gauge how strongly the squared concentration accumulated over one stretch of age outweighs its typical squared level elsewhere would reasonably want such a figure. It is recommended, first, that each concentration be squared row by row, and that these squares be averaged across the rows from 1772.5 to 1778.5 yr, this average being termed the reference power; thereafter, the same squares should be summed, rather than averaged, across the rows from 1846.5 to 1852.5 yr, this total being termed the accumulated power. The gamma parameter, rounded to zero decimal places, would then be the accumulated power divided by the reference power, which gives 10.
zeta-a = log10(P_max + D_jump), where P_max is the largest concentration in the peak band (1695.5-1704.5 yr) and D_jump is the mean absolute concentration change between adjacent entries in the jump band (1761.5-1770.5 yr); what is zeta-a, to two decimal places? 2.51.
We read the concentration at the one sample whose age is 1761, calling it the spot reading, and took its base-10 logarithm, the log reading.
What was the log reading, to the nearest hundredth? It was 2.44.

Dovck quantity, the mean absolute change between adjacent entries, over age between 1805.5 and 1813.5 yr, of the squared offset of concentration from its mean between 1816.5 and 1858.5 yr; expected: 895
